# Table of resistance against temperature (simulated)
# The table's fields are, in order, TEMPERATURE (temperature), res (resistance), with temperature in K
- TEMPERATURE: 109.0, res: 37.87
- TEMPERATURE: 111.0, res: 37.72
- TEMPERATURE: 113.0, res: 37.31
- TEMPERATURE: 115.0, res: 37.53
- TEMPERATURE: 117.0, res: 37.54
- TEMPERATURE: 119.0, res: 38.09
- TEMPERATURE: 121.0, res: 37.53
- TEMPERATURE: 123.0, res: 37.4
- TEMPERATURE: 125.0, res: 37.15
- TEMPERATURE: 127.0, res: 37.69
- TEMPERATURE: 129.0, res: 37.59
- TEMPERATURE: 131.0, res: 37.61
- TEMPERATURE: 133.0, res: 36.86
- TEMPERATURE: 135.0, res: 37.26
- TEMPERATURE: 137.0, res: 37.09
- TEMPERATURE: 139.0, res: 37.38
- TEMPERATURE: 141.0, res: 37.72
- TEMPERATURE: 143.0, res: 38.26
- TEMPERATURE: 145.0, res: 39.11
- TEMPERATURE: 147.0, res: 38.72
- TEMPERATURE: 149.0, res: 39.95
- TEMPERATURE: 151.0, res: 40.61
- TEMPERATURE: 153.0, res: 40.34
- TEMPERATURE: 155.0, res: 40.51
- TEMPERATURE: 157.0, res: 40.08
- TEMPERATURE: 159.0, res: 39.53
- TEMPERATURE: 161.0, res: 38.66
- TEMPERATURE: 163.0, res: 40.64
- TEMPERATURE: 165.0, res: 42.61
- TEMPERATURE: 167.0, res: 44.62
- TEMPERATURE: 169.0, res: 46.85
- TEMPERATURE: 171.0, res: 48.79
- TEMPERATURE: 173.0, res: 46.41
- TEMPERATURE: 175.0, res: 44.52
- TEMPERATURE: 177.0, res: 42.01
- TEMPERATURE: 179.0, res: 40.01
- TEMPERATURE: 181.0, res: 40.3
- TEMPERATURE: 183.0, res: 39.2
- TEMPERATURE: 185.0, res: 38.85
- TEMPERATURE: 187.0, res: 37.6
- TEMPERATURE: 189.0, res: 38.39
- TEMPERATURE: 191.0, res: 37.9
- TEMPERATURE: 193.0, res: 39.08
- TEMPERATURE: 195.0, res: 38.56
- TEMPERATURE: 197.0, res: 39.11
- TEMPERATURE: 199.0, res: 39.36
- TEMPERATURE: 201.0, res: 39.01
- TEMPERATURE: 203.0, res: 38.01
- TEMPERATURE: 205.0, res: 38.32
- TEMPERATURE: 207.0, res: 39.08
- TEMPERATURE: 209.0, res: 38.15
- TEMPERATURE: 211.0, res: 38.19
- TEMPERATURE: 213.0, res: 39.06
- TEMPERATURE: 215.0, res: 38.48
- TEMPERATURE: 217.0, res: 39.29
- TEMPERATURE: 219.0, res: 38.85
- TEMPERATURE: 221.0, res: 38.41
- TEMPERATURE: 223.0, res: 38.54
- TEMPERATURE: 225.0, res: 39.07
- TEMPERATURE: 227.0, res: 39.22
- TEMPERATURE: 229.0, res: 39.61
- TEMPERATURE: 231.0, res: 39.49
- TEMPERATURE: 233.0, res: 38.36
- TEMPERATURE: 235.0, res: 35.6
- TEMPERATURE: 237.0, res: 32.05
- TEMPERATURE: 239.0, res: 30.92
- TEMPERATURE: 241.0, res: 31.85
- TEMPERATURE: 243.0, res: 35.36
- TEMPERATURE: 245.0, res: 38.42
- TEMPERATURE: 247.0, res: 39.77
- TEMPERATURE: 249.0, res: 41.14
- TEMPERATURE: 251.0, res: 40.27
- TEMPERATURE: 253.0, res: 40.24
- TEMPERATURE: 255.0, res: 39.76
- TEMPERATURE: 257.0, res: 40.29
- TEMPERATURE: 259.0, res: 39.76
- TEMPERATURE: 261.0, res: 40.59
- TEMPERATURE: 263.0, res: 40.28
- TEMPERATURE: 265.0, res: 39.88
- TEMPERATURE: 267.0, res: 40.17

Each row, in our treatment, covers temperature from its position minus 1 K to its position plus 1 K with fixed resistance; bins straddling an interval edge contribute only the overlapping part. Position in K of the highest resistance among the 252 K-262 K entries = 261.0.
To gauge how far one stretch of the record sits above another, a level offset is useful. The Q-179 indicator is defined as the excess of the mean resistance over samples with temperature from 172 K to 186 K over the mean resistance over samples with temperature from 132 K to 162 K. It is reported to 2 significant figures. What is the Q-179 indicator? 2.8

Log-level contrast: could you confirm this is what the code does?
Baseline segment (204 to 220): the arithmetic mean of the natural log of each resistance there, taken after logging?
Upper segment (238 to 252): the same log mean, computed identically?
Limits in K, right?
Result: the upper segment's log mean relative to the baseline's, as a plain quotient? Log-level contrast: 0.985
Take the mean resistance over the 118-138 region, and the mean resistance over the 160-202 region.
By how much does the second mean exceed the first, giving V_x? 3.6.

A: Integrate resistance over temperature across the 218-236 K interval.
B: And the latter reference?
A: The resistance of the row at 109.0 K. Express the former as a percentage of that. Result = 1833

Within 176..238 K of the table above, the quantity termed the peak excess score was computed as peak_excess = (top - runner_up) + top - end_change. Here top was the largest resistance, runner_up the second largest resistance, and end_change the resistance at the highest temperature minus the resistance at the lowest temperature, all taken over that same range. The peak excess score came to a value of 53.7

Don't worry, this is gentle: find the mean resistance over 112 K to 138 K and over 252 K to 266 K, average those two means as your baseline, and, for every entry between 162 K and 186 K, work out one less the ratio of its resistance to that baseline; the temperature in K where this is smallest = 171.0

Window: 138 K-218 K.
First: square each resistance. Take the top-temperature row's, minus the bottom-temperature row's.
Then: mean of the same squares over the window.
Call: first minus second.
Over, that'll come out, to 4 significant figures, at -1467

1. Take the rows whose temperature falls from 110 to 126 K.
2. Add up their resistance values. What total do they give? 300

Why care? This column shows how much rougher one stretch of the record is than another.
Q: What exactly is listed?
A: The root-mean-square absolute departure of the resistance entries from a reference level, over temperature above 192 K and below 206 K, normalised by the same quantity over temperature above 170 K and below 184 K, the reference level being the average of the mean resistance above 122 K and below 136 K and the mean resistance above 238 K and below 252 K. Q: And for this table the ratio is 0.26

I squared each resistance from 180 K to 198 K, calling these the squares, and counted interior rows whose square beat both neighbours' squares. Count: 2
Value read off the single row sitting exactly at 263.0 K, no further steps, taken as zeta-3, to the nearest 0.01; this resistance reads 40.28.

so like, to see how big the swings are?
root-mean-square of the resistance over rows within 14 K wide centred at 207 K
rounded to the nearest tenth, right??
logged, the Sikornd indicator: 38.5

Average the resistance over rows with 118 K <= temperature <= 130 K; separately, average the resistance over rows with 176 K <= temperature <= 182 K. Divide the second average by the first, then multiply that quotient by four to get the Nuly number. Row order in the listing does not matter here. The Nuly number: 4.34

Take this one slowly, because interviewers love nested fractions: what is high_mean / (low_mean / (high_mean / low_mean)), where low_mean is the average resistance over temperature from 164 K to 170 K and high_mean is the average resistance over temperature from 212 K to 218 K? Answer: 0.76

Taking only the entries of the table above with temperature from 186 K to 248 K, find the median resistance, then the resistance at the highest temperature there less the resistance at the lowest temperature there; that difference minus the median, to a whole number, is -36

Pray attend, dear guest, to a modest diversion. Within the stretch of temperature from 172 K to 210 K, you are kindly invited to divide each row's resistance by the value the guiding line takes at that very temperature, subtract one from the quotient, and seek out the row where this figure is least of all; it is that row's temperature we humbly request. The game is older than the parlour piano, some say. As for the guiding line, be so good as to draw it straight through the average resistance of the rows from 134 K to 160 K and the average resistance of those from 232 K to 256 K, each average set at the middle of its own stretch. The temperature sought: 187.0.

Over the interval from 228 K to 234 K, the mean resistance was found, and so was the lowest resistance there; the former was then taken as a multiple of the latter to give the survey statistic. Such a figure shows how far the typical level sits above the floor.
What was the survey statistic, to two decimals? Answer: 1.02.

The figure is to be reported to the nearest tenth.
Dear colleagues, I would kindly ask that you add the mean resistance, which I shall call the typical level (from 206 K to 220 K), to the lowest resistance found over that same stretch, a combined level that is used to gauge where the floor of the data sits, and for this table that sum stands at 76.9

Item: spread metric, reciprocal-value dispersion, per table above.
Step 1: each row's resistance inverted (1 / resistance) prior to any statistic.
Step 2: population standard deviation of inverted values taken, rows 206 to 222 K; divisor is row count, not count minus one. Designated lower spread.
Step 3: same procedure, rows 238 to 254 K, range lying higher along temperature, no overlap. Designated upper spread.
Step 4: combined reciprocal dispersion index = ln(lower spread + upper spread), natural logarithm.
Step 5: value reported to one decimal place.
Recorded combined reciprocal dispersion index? -5.7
